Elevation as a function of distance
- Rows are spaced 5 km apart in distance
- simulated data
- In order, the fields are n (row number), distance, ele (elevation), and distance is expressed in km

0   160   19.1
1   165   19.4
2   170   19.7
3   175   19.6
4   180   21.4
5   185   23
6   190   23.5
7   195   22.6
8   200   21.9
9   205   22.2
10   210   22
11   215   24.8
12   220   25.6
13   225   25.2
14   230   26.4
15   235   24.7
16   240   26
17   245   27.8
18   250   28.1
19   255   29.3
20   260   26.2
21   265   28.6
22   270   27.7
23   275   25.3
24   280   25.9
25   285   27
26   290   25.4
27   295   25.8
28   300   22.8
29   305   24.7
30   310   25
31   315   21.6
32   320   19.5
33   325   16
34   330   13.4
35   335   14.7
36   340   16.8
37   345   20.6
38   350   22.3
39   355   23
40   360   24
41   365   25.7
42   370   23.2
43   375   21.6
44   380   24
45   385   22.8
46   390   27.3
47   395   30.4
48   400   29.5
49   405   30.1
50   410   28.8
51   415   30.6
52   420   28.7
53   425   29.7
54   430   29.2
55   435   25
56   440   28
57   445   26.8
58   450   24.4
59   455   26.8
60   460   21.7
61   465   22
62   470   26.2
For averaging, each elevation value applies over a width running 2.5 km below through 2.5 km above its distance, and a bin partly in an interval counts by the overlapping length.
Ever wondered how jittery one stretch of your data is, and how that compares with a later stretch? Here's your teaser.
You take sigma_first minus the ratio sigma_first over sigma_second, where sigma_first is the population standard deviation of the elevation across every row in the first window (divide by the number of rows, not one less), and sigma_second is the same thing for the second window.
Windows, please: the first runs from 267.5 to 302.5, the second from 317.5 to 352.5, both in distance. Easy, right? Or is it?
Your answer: 0.96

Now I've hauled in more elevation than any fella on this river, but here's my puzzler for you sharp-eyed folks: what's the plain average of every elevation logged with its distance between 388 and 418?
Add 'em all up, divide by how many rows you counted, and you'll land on 29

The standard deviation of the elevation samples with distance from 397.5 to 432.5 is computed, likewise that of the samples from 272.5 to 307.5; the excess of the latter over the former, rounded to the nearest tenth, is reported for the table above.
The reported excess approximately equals 0.6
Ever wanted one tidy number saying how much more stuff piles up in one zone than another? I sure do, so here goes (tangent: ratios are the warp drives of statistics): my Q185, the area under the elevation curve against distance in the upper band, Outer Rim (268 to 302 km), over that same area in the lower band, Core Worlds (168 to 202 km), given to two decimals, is 1.19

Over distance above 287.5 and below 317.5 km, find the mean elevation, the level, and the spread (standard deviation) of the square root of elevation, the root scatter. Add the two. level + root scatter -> 24.4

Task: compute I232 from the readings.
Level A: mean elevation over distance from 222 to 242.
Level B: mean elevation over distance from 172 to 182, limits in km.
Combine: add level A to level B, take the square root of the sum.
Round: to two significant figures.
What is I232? 6.8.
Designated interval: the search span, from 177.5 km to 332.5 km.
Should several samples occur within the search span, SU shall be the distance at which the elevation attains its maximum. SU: 255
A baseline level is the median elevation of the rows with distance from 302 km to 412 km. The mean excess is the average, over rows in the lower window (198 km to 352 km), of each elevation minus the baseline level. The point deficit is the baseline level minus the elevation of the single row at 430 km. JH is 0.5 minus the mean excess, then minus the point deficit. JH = 6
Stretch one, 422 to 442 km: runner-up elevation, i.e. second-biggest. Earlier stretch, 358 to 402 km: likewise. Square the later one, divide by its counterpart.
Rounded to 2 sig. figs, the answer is 29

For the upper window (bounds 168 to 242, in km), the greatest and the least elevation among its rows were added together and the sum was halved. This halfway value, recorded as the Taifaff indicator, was 23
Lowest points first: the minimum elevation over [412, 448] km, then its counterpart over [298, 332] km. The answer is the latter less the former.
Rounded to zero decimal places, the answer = -12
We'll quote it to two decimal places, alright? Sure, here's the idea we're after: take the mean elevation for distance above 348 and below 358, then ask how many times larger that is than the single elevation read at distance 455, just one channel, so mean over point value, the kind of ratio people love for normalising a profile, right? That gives 0.85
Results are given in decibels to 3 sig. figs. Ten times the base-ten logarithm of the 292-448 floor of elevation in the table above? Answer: 11.3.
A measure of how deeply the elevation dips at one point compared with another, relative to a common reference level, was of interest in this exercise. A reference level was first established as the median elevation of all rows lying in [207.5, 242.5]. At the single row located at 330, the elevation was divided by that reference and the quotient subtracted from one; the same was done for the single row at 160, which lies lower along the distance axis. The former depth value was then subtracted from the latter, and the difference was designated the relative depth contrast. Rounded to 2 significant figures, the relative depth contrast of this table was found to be -0.23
